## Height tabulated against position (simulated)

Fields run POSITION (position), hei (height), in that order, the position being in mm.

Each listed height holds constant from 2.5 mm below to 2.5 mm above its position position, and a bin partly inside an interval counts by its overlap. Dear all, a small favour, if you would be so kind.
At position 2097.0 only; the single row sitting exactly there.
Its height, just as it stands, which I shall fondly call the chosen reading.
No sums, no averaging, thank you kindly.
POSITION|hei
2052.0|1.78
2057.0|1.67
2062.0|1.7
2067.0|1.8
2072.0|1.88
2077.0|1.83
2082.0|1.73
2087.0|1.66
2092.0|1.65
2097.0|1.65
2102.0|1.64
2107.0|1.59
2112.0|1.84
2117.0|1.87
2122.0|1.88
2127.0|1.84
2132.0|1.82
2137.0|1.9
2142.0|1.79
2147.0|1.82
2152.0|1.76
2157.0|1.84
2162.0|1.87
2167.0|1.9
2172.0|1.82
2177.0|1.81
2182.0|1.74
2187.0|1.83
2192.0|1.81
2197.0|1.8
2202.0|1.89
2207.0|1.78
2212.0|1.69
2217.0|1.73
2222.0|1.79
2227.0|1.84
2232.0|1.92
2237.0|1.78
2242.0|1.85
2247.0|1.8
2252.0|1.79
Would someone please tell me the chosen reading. 1.65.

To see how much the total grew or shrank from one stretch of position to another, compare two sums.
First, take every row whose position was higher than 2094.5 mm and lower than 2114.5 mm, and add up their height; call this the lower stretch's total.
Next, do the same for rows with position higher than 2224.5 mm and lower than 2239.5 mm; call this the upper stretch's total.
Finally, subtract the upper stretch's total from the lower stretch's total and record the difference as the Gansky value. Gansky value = 1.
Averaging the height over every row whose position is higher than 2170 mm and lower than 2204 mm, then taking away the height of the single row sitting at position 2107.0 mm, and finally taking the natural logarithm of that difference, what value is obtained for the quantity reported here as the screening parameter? -1.5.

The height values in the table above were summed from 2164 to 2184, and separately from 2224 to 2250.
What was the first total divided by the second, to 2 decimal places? 0.79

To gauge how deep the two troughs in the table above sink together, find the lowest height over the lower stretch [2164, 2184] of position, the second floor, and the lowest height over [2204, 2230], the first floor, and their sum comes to 3.43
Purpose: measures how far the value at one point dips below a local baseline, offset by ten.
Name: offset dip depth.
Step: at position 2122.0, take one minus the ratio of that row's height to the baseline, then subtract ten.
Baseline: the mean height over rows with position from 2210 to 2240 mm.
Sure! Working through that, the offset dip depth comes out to -10.05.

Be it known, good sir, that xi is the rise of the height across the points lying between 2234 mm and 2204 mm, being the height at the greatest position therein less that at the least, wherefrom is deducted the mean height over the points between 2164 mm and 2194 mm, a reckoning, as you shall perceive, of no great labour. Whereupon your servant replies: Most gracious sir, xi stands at -1.68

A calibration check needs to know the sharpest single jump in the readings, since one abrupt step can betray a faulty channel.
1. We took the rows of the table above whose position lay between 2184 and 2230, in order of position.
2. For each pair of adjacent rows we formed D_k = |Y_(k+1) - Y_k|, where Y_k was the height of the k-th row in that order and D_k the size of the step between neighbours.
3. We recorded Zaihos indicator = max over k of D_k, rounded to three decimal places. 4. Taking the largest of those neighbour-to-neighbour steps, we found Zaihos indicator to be 0.110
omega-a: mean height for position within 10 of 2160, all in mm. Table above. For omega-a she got 1.84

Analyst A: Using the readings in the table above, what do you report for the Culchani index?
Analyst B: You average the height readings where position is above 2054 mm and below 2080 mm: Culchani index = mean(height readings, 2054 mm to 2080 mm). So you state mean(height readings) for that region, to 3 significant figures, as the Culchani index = 1.78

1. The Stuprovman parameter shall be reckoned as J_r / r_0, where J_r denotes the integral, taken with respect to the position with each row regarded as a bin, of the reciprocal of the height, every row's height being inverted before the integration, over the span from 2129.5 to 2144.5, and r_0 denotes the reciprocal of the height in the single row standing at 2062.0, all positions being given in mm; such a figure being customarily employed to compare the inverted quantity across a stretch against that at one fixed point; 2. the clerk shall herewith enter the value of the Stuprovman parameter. 14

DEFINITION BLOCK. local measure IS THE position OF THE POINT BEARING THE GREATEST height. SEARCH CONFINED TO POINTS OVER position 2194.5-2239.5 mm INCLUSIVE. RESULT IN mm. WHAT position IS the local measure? 2232.0 mm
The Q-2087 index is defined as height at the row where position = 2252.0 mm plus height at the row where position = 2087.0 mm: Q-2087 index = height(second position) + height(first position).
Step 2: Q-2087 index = 3.45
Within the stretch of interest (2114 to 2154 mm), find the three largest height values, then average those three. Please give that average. 1.88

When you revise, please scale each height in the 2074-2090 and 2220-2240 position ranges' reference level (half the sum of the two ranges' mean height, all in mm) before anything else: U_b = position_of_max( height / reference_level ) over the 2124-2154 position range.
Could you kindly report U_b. 2137.0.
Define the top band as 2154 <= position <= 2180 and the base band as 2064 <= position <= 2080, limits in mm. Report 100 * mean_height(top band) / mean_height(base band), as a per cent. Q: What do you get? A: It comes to 101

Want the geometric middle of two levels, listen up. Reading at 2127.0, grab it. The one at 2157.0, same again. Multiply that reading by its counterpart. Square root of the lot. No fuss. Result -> 1.84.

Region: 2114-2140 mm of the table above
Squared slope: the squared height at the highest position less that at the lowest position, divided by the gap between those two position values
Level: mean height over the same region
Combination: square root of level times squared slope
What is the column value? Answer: 0.10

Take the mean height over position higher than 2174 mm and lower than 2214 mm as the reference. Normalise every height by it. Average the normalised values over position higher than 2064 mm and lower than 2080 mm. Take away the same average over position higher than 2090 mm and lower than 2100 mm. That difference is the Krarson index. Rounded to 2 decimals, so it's 0.10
